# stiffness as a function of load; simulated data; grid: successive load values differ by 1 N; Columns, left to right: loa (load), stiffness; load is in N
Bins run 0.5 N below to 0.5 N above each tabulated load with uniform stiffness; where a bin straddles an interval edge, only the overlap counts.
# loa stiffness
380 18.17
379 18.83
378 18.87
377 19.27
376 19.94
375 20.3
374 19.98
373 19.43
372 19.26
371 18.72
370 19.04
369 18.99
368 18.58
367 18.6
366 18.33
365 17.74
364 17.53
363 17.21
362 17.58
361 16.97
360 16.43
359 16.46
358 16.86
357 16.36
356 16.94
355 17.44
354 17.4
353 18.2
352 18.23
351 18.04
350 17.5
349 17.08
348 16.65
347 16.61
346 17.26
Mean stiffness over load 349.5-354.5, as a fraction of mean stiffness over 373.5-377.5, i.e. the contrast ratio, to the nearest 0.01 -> 0.90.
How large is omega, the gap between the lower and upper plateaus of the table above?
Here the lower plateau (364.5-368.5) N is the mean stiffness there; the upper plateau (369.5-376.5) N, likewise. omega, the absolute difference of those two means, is 1.2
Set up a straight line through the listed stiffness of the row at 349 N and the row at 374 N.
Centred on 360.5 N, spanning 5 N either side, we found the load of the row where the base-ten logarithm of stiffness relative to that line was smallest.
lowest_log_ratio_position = 360 N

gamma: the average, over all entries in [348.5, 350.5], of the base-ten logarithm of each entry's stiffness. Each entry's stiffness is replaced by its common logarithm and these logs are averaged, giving 1.24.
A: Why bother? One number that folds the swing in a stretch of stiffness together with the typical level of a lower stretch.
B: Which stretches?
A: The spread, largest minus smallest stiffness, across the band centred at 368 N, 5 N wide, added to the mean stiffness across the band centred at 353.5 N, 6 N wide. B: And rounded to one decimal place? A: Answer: 18.4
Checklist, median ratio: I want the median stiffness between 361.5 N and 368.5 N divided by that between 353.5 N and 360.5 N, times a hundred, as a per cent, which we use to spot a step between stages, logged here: 105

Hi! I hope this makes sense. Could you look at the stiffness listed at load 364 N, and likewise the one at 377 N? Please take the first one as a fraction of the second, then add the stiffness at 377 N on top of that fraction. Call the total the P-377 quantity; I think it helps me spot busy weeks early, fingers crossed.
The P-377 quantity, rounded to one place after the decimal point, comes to 20.2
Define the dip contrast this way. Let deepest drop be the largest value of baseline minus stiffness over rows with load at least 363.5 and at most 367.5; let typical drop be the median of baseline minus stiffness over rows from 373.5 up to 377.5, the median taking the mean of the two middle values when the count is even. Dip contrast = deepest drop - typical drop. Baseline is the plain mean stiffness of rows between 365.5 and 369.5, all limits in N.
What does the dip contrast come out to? 2.4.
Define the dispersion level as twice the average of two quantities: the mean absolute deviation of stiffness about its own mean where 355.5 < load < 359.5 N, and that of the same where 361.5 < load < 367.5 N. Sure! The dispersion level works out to 0.67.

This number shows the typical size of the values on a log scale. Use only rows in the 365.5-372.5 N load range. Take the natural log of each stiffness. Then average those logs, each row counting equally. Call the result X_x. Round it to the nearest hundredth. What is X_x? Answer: 2.93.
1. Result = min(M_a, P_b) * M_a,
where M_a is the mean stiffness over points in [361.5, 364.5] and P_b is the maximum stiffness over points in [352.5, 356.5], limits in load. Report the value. 304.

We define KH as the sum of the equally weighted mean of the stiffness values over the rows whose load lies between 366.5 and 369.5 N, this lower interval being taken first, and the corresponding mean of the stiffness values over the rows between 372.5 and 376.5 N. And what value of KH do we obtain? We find 39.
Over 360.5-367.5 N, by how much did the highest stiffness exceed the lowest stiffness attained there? 1.6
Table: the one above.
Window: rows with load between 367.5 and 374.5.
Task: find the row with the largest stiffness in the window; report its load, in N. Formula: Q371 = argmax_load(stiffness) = 374 N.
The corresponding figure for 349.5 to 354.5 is 352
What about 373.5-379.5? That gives 375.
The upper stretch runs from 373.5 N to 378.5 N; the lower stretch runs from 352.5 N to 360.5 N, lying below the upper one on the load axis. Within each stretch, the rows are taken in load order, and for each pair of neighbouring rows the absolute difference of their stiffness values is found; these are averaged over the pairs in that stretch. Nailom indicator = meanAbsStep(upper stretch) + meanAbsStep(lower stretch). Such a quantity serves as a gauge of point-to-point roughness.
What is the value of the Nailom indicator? 0.84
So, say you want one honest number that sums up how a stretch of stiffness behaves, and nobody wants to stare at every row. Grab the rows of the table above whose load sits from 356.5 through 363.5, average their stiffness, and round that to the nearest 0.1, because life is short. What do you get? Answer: 16.8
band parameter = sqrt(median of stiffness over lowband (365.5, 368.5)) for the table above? 4.31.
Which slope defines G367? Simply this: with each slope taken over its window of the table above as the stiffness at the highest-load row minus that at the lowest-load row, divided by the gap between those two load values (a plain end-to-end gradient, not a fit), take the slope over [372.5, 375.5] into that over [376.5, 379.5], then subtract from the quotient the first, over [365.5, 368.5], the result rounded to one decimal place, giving -0.6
